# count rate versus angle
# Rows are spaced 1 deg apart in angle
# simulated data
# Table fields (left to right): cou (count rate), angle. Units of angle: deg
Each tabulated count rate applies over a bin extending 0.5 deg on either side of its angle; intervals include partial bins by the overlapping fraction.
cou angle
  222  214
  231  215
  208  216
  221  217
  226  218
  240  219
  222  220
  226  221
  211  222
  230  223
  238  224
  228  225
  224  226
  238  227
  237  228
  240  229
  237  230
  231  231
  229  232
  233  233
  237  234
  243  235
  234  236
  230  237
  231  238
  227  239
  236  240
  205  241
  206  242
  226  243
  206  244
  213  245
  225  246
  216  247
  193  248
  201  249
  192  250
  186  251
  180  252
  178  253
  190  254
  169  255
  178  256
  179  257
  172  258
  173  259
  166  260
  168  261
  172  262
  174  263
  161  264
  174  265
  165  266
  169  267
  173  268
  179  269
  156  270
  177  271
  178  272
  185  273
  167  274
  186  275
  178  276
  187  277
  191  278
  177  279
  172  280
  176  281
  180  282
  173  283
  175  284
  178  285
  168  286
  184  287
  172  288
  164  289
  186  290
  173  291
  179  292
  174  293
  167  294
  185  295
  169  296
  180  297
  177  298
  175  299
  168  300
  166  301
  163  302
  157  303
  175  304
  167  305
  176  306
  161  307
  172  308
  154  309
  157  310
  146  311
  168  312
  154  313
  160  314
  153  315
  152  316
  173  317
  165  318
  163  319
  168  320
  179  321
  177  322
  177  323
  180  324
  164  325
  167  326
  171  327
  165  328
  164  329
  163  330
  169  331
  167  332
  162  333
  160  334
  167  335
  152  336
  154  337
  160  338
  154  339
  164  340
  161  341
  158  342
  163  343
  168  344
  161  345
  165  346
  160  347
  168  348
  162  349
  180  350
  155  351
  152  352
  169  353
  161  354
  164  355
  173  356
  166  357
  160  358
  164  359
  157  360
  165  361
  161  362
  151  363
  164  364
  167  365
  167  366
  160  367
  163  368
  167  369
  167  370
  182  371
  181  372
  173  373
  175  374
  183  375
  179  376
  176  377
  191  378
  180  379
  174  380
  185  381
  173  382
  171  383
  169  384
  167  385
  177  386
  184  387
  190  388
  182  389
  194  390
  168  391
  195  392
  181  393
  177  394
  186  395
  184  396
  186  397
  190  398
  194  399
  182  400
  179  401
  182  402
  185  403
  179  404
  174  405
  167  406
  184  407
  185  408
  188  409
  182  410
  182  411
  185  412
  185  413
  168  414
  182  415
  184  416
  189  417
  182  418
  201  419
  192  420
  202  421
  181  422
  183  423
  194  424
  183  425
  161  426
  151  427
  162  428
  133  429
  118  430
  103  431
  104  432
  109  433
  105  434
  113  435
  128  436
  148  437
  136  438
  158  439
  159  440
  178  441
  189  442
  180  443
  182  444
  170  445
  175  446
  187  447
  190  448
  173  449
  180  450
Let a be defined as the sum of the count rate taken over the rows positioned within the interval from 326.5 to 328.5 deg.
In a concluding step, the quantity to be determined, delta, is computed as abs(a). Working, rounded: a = 336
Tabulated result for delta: 336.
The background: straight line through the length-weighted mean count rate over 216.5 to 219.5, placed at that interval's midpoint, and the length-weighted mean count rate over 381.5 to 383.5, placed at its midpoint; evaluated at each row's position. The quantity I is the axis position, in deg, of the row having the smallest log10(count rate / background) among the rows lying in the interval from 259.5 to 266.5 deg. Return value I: 264 deg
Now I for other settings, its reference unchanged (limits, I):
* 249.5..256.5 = 255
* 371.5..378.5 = 373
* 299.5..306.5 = 303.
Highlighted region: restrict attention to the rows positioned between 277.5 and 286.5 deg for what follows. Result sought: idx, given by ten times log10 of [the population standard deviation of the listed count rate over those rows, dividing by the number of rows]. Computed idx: 7.8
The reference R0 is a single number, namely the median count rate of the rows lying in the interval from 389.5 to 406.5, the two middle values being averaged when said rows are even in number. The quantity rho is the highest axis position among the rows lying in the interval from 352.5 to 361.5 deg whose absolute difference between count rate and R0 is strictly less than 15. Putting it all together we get 356 deg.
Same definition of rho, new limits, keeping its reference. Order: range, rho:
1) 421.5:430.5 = 425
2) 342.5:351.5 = 350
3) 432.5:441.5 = 441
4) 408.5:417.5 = 417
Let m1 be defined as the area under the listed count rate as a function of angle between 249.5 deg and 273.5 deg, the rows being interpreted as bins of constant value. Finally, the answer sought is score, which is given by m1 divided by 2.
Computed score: 2097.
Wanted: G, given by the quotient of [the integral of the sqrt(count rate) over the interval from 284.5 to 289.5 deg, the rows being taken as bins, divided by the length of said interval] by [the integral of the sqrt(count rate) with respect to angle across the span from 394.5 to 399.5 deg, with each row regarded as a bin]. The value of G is 0.192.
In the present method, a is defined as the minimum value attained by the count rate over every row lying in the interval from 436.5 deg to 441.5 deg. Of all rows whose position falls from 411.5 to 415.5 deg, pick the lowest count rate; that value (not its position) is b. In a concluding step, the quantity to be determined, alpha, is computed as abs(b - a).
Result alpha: 32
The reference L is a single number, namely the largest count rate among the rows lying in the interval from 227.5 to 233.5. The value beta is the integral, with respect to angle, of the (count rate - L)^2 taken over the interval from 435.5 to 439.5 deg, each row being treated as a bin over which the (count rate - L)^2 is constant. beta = 38548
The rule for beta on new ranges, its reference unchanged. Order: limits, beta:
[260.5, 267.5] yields 35427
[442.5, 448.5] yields 21398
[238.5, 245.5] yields 4647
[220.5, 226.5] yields 1541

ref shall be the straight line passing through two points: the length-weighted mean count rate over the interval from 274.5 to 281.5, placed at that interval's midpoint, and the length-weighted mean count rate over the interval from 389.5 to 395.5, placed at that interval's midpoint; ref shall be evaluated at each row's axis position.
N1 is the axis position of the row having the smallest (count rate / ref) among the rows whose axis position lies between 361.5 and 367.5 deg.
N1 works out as 363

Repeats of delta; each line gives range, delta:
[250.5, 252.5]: 366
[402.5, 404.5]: 364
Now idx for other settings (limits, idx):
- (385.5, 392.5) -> 9.5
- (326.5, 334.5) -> 5.4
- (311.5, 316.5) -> 7.8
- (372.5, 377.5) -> 5.4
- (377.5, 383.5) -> 8.5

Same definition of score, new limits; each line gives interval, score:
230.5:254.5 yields 2574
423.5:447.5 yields 1813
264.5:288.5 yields 2110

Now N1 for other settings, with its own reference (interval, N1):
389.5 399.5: 391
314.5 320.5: 316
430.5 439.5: 431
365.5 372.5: 367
